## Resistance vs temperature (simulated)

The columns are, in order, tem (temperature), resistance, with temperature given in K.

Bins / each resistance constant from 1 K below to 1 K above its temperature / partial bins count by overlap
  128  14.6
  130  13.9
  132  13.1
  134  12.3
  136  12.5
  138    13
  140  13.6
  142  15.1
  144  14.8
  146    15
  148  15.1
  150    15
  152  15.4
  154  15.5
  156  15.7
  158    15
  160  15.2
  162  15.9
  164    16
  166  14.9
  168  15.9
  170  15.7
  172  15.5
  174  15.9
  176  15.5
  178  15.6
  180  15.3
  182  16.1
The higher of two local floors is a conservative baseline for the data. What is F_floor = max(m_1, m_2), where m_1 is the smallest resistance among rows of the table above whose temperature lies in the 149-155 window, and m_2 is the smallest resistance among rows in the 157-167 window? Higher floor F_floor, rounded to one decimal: 15.0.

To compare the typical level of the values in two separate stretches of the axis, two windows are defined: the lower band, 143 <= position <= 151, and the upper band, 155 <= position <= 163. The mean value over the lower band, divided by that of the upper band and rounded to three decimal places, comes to 0.969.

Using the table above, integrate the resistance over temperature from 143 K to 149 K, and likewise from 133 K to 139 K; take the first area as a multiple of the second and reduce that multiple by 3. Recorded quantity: -1.81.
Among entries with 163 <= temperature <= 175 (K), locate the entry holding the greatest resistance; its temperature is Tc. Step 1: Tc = 164 K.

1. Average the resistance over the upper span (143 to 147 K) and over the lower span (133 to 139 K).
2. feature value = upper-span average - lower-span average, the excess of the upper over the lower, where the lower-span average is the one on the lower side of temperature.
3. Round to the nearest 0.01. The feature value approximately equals 2.30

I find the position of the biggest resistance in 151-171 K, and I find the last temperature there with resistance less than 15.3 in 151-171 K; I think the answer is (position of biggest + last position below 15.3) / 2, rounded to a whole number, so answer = 165 K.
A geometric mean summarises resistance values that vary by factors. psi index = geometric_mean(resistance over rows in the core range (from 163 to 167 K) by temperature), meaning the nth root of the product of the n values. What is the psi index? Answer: 15.4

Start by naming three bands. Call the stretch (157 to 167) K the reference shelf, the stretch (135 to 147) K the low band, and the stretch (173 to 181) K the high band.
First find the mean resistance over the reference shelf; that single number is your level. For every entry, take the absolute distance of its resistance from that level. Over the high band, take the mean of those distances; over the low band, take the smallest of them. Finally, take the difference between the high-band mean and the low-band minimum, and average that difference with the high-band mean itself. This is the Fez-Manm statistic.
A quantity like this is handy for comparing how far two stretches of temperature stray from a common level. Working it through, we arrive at 0.075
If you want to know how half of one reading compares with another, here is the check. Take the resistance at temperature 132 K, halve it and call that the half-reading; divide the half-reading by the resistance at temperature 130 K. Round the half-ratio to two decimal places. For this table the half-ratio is 0.47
